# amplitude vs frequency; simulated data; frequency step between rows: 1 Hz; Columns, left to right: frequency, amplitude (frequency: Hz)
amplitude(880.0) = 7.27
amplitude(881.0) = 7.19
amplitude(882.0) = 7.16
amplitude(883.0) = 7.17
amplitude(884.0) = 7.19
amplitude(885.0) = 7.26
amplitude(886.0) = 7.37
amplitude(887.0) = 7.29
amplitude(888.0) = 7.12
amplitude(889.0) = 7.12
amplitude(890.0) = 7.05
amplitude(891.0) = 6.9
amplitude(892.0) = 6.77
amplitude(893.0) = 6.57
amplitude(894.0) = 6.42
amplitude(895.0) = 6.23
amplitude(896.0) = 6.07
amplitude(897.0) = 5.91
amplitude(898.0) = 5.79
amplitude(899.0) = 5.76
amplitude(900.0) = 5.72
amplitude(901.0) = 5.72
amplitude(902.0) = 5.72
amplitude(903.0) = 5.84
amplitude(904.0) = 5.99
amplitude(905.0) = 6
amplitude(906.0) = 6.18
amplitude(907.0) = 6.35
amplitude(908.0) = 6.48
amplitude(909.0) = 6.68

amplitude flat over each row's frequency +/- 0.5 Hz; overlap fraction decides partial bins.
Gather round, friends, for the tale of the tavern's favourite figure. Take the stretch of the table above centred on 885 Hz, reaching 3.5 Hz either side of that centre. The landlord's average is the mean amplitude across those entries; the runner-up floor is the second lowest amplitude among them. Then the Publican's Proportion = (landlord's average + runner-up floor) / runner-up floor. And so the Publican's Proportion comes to 2.01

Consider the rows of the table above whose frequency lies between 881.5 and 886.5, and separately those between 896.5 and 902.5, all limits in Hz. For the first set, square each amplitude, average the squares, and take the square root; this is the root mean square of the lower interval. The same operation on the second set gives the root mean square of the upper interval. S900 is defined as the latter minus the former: -1.5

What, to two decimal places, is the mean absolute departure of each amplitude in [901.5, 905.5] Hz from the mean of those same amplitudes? 0.11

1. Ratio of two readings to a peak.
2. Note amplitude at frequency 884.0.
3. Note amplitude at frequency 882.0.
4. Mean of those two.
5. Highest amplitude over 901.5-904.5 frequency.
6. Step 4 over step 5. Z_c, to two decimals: 1.20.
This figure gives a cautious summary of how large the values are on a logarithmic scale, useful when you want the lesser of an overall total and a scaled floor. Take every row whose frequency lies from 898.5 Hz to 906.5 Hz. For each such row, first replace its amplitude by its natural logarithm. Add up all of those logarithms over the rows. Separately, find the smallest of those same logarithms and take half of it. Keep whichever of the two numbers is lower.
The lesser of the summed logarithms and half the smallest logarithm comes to 0.872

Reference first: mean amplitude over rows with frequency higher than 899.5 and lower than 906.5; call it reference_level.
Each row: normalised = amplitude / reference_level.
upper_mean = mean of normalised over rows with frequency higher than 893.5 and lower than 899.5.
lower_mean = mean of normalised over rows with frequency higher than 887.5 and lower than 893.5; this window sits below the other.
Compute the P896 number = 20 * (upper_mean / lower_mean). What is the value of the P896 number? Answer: 17.4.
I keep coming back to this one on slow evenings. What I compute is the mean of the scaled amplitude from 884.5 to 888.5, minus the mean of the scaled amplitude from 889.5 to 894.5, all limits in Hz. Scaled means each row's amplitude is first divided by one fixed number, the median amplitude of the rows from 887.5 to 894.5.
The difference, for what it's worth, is 0.075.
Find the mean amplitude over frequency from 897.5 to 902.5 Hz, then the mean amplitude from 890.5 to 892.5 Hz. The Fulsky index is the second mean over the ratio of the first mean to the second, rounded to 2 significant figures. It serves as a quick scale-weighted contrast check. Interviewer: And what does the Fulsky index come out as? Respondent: 8.1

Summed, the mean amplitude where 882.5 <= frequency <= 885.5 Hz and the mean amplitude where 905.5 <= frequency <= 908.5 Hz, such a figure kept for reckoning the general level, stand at 13.5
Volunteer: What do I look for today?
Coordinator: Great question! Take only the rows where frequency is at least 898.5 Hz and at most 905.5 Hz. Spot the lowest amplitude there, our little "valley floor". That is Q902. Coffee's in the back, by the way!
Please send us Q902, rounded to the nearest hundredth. 5.72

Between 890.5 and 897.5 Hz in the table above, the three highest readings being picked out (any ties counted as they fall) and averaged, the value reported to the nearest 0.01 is 6.75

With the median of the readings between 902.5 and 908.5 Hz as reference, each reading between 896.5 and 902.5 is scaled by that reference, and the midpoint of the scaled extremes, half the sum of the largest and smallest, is 0.95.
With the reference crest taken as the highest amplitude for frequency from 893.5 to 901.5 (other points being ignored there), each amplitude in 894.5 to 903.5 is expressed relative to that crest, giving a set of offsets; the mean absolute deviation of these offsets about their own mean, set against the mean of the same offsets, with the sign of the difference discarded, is 0.70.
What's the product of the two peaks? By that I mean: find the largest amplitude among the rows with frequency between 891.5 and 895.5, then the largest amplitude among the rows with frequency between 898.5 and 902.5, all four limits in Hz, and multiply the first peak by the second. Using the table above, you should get 39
